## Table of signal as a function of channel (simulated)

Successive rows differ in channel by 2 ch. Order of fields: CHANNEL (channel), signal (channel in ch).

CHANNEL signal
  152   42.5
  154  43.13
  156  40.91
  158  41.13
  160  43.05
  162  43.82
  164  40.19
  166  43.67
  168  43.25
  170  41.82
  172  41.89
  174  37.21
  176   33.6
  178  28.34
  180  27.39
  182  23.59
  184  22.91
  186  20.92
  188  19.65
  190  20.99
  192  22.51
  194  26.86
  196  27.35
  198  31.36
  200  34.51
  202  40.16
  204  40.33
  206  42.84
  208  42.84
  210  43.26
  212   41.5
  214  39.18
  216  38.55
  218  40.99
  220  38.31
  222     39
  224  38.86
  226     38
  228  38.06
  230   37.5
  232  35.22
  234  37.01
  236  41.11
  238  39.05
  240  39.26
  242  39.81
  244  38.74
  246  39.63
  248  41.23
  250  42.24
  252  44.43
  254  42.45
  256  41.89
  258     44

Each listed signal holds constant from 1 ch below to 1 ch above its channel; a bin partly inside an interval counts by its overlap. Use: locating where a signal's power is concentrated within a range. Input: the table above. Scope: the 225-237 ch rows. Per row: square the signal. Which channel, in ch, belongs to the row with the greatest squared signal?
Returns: 236 ch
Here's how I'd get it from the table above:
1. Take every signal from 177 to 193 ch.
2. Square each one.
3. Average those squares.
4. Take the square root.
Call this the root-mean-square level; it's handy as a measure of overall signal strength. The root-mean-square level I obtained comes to 23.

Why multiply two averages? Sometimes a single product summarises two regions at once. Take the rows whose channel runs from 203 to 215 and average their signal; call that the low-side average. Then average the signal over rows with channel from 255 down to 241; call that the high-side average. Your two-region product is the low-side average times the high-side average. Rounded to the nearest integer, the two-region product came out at 1717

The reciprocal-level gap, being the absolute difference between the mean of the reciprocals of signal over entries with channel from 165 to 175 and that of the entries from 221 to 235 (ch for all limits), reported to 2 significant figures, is 0.0024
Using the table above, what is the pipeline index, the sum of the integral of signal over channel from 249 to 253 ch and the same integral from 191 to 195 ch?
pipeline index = 272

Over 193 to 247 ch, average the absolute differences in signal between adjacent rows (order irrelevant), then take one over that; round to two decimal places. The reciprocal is 0.63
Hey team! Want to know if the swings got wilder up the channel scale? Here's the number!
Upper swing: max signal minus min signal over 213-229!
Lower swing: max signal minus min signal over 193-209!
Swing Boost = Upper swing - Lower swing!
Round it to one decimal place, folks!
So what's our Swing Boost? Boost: -13.0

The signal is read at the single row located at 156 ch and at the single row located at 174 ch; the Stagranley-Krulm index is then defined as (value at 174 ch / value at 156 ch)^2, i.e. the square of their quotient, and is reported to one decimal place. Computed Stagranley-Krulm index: 0.8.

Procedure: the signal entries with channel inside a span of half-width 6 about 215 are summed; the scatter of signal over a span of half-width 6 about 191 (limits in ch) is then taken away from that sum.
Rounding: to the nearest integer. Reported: 239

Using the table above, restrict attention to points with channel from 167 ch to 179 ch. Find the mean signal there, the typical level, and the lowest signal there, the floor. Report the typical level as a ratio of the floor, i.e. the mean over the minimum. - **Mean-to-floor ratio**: 1.33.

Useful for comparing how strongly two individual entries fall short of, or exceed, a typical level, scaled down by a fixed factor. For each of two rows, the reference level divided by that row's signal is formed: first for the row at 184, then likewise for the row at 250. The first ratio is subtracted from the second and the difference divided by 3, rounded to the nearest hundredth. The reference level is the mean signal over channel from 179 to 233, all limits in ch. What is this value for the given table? -0.23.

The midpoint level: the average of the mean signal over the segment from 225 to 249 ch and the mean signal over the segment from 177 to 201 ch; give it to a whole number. 32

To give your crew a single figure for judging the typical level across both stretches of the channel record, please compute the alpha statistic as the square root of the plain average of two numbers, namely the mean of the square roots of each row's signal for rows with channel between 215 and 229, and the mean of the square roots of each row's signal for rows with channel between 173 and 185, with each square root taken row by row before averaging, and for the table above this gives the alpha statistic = 2.41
